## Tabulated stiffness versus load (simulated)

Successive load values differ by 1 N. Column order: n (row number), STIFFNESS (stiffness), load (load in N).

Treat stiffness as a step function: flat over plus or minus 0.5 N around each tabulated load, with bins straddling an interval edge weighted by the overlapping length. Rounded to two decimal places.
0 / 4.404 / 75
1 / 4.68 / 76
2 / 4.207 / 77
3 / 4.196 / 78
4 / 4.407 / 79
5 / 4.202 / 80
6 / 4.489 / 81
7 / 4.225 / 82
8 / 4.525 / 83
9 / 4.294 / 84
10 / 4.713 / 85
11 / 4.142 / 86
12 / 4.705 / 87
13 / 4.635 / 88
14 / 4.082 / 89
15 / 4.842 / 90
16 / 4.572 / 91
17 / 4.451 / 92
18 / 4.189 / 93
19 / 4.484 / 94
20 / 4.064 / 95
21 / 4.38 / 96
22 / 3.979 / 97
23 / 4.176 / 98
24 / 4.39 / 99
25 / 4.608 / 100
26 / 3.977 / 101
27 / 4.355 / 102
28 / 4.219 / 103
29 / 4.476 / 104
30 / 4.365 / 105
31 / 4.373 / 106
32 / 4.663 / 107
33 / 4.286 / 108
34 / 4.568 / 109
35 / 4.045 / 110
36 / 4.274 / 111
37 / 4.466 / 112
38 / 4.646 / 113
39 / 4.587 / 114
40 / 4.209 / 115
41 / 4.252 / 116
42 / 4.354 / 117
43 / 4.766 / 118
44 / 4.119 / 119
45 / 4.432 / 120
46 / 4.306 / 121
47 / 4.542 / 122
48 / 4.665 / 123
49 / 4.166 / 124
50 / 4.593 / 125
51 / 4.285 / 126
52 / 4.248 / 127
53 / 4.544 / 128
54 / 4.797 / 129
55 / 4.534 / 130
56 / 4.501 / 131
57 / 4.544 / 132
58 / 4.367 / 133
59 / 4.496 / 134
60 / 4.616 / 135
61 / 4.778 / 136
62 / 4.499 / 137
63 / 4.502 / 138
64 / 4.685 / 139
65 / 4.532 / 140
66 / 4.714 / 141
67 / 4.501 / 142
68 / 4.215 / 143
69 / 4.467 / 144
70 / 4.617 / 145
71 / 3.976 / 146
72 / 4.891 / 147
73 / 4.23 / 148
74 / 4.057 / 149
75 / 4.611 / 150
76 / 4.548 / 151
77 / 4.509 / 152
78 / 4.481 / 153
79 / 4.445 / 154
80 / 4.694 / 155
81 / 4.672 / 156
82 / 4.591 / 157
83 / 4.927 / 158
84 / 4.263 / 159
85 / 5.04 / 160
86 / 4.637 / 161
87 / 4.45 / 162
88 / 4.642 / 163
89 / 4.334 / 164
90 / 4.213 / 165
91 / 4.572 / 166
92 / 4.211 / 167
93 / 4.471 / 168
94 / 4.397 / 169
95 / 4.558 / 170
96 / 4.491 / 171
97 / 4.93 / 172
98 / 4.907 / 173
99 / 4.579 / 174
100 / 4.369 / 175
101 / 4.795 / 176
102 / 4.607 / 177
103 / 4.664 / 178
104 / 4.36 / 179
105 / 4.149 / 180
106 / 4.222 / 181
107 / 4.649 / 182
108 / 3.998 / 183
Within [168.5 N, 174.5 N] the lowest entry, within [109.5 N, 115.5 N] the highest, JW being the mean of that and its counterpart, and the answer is 4.52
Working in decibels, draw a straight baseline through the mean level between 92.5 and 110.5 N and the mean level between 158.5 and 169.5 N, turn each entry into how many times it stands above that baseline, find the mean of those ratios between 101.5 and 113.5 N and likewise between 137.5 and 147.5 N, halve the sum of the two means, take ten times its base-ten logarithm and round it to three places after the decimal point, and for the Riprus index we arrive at 0.078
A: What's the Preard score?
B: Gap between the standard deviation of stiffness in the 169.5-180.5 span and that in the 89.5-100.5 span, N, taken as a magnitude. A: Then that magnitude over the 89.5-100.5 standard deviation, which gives 0.068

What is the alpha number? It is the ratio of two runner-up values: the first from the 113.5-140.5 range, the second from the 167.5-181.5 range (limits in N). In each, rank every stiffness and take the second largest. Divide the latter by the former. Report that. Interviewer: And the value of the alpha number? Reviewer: 1.03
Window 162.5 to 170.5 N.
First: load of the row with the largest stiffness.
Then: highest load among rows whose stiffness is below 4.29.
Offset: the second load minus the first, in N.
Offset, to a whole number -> 4 N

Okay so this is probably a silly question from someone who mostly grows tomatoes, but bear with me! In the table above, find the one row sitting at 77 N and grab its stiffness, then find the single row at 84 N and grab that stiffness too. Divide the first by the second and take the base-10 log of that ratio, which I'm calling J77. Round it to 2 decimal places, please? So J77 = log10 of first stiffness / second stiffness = -0.01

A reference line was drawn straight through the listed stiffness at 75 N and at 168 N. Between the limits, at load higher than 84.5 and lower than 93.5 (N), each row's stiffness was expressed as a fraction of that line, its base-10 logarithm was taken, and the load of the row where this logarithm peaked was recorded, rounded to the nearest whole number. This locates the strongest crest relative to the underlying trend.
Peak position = 90 N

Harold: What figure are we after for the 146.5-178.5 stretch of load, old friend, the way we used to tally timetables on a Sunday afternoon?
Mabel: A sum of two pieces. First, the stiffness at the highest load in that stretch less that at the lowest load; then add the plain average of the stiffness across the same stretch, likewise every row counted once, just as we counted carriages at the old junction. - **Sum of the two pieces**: 4.3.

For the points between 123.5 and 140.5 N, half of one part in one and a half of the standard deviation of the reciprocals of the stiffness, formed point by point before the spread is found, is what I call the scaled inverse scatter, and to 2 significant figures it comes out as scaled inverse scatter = 0.0028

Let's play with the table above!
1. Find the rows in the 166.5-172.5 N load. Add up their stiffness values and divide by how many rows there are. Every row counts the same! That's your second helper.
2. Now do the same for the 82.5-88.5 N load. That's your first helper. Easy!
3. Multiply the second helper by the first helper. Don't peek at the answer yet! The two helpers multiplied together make 20.3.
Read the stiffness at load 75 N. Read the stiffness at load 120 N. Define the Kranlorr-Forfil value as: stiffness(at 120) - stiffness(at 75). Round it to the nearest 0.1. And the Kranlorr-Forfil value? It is 0.0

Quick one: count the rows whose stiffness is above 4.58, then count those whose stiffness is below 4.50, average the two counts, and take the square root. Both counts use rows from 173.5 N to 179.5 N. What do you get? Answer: 1.58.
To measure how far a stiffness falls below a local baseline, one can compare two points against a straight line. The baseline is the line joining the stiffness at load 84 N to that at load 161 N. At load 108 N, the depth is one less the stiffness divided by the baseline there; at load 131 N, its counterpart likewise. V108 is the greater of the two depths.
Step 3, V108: 0.026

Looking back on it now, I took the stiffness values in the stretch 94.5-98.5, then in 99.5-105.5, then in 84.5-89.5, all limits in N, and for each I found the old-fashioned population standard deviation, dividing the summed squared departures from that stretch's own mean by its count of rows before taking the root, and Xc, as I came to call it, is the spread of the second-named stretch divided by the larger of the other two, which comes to 0.70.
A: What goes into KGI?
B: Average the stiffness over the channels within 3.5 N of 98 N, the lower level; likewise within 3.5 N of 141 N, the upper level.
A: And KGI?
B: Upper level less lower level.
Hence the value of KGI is 0.29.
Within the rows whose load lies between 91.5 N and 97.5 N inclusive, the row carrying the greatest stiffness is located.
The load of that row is 94 N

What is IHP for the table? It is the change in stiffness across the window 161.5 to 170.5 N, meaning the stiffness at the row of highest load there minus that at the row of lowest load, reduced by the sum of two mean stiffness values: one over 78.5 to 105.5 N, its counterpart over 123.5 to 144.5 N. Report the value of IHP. -8.8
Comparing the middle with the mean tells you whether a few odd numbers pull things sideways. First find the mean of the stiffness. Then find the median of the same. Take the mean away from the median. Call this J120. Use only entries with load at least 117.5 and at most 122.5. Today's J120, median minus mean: 0.00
